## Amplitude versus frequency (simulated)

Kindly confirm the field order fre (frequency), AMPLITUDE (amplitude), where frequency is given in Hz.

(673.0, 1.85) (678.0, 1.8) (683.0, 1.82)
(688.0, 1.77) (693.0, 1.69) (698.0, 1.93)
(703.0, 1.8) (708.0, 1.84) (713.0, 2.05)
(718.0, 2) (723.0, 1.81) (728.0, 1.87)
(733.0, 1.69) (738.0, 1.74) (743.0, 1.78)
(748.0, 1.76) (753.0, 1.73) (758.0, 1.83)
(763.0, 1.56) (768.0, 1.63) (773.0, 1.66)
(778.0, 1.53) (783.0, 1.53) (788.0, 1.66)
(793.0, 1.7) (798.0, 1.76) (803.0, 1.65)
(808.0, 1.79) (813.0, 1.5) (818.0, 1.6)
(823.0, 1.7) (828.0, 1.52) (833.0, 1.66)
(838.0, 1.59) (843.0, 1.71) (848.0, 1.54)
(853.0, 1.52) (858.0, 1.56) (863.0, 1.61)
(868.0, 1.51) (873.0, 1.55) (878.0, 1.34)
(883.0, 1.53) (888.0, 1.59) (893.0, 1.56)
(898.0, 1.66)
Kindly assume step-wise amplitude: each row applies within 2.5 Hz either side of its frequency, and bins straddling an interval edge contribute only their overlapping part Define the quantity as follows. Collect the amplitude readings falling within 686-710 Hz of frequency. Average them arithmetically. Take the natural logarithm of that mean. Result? 0.591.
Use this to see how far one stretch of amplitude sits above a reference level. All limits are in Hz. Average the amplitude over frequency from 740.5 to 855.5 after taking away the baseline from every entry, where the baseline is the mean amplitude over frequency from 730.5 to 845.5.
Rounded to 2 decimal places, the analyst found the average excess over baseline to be -0.02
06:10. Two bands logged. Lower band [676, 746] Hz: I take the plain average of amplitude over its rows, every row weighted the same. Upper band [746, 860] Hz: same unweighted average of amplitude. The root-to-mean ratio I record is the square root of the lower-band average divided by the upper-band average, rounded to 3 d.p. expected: 0.825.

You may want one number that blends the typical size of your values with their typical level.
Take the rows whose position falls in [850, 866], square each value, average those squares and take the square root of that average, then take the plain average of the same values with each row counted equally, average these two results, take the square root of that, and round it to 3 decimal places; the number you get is 1.250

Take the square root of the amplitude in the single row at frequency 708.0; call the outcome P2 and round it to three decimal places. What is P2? 1.356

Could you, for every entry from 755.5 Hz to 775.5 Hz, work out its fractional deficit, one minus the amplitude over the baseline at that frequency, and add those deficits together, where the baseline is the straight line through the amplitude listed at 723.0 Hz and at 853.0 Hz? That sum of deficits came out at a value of 0.11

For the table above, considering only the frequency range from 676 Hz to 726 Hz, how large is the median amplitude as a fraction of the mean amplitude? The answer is 0.98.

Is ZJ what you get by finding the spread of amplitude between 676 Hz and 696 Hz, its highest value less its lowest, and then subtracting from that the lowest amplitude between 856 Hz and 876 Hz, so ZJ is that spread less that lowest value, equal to -1.38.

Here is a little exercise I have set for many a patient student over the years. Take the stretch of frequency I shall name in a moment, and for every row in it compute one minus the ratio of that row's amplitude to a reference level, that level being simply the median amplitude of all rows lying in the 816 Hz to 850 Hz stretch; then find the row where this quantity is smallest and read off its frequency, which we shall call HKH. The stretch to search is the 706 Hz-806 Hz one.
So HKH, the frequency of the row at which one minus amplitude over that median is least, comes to 713.0 Hz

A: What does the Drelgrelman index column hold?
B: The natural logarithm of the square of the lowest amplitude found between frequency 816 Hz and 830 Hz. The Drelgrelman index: 0.84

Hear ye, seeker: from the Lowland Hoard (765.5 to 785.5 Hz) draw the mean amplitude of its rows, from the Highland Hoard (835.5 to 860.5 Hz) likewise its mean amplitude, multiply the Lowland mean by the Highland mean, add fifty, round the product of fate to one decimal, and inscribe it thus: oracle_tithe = 52.5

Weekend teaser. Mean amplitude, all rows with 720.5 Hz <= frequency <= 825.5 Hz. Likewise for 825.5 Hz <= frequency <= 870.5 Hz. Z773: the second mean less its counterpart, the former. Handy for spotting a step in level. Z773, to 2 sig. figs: -0.11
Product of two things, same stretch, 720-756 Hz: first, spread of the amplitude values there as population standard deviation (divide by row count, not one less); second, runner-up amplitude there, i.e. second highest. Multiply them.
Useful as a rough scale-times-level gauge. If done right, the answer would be 0.10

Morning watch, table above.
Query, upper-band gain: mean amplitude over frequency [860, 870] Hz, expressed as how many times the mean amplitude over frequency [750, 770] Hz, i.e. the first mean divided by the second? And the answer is 0.924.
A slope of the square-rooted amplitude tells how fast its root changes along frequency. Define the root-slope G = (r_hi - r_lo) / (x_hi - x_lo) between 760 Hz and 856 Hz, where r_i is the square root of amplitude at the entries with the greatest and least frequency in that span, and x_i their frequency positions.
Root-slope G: -0.0002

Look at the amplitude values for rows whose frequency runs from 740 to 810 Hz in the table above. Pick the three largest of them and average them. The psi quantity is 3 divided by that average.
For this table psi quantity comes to 1.67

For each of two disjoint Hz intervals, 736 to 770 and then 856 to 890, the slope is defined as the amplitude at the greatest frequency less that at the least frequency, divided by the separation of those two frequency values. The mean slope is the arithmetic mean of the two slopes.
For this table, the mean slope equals -0.001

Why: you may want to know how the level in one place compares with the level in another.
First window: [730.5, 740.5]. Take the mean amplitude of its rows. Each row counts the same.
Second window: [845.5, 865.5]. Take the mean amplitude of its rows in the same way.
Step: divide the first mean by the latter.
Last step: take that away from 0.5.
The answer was -0.60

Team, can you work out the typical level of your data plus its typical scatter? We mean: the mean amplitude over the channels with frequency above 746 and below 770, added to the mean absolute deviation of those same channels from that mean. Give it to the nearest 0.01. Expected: 1.79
